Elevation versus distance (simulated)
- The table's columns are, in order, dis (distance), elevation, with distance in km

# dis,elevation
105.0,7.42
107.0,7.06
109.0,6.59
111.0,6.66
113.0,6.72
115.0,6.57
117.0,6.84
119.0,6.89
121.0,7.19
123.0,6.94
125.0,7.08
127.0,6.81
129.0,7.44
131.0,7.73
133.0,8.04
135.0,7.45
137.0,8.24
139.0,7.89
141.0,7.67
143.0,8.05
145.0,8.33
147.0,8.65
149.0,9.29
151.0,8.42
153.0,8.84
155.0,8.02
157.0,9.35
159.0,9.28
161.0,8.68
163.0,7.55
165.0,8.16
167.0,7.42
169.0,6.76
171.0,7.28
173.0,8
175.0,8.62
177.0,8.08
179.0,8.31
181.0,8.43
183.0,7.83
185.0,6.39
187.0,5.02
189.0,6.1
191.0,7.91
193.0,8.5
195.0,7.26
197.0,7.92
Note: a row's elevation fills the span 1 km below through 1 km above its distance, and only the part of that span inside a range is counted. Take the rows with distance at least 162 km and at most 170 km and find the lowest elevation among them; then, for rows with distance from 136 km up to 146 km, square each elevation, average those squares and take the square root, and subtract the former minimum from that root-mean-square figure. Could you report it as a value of 1.3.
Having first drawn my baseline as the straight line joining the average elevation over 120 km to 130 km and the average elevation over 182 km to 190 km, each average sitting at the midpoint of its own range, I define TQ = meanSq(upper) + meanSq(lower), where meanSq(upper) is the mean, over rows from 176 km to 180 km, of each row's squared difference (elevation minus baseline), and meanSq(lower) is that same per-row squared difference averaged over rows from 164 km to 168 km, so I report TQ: 4.7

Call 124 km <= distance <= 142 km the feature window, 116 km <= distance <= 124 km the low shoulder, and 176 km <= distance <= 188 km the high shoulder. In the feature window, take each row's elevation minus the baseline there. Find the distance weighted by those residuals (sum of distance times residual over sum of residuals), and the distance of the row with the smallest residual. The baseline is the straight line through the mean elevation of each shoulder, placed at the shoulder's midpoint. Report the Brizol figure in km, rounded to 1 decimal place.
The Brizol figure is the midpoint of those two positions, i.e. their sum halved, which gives 131.2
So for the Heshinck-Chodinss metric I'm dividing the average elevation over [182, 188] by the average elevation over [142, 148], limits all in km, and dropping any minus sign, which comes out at 0.77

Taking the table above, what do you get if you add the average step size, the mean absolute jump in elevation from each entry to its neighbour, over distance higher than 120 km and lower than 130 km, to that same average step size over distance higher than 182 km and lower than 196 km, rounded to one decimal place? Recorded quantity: 1.6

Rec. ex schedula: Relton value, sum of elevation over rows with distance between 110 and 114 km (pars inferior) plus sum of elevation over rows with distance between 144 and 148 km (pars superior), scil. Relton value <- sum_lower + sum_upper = 30.4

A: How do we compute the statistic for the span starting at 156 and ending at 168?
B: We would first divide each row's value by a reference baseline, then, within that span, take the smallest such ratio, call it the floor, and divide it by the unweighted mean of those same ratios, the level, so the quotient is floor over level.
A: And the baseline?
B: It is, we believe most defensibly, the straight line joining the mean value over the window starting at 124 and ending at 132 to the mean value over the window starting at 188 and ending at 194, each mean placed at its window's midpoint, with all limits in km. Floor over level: 0.880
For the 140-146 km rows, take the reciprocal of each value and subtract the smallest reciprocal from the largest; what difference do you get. 0.010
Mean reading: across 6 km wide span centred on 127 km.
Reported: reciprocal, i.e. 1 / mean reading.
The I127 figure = 0.141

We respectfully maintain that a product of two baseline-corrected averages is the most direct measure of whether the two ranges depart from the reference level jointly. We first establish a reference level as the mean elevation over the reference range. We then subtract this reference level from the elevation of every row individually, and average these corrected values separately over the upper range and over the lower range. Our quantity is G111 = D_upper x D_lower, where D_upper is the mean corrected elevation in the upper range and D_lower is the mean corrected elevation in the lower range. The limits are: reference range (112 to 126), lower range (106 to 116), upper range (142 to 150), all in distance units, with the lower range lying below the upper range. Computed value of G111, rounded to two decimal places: -0.29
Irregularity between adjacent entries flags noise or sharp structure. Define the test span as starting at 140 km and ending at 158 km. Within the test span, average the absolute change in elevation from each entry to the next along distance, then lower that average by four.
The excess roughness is -3.37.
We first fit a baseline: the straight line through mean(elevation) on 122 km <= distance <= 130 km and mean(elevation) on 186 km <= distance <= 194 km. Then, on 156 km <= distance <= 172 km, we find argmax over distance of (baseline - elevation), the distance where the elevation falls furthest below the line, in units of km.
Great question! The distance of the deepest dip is 169.0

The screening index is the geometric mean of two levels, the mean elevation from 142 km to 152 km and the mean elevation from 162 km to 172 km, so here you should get 8.0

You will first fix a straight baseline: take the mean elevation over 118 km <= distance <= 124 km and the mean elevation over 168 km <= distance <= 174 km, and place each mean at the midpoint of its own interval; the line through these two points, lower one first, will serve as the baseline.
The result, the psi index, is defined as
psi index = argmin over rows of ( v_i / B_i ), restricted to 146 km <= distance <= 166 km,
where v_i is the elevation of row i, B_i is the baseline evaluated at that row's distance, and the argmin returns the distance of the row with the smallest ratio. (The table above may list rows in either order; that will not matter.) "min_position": 163.0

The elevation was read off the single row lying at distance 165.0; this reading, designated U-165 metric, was 8.16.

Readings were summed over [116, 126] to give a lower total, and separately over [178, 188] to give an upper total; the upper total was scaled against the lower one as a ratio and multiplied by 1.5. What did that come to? 1.5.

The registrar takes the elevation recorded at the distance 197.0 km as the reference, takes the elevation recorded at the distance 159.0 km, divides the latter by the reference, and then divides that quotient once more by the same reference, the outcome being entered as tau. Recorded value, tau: 0.148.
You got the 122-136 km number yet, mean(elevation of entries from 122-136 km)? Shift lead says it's 7.4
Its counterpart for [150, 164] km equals 8.6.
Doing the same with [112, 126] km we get 6.9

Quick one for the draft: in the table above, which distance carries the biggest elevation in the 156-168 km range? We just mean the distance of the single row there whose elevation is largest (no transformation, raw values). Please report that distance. 157.0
